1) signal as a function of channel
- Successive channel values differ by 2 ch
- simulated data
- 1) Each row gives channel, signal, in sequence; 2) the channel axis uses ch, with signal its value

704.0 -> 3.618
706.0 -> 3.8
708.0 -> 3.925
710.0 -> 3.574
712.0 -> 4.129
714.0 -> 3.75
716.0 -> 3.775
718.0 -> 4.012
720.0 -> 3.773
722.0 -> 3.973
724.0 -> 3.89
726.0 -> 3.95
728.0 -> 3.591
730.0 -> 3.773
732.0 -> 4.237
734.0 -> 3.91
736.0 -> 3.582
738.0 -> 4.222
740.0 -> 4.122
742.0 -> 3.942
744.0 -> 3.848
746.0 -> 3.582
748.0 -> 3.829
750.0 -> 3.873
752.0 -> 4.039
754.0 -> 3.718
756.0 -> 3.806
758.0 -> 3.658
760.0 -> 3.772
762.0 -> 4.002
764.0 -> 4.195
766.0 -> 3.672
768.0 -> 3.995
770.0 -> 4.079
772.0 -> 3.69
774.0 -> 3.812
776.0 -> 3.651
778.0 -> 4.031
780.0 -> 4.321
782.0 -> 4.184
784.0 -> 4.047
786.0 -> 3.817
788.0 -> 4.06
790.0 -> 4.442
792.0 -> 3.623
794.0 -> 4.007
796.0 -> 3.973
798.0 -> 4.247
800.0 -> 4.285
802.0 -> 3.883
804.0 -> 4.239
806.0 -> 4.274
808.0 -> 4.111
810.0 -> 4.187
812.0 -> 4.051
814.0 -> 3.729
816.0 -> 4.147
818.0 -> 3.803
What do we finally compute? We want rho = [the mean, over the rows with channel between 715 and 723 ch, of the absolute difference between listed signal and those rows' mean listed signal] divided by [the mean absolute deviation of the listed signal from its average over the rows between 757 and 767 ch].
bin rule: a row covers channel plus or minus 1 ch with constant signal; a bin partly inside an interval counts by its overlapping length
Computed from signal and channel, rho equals 0.6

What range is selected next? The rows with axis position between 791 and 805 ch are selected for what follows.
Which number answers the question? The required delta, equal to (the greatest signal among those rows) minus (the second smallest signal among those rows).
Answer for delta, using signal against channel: 0.40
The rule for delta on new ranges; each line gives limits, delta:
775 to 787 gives 0.50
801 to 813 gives 0.22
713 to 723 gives 0.24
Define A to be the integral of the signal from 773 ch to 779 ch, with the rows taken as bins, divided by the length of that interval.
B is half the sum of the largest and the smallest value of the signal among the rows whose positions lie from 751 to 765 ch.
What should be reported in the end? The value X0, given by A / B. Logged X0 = 0.98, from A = 3.83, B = 3.93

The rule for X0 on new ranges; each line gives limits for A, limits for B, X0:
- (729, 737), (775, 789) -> 0.97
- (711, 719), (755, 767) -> 1.00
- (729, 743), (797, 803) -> 0.97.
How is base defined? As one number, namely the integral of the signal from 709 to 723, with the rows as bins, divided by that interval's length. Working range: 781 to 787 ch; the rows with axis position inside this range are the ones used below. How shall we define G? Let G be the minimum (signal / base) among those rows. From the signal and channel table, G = 0.99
